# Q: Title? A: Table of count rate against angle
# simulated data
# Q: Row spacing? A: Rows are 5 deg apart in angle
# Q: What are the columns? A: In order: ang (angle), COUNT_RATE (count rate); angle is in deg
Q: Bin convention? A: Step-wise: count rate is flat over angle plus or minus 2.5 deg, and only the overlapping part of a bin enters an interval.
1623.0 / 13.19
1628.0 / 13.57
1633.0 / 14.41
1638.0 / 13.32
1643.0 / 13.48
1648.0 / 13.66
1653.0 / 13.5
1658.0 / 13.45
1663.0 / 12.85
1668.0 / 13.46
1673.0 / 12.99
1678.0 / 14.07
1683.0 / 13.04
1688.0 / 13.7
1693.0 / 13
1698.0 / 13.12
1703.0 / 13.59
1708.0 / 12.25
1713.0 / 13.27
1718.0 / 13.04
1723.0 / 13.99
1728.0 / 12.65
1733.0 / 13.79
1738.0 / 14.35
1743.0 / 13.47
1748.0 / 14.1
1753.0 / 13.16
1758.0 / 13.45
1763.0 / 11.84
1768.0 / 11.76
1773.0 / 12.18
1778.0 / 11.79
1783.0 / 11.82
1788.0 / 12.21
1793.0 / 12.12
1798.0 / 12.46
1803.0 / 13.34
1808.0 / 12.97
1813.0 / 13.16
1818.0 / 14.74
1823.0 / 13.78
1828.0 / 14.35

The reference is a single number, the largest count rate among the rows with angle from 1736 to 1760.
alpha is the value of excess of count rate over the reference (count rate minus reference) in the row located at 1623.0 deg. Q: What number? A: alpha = -1.16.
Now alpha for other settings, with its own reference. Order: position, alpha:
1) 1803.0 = -1.01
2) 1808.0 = -1.38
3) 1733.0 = -0.56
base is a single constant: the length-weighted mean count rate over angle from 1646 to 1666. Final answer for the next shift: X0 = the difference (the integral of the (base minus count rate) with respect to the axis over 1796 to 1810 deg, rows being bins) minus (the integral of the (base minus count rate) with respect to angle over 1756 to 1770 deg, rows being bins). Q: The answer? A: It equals -8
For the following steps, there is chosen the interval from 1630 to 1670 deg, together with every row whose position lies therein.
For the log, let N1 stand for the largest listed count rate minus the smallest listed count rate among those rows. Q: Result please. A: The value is 1.6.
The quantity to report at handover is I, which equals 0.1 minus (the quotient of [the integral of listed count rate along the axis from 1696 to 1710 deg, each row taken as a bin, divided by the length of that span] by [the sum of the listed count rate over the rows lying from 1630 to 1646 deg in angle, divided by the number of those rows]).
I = -0.847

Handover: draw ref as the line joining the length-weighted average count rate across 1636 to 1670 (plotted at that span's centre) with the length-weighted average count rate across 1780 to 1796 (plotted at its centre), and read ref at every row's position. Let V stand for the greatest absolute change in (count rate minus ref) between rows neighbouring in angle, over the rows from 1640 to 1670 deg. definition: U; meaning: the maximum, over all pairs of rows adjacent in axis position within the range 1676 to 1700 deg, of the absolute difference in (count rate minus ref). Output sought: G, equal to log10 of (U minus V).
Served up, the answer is -0.49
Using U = 0.98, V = 0.66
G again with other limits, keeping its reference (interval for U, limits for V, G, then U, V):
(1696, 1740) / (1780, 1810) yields -0.44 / 1.29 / 0.93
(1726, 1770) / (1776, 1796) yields 0.05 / 1.56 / 0.44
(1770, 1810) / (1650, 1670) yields -0.57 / 0.93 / 0.66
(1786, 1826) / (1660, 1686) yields -0.30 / 1.63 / 1.13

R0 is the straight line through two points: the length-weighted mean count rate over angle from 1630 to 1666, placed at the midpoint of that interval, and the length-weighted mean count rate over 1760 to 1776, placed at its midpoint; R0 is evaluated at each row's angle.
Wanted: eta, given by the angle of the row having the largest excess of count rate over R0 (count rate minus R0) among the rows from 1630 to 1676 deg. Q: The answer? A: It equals 1633.0 deg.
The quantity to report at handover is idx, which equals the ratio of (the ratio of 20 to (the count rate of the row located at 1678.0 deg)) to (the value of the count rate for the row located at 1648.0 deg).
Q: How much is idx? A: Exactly 0.104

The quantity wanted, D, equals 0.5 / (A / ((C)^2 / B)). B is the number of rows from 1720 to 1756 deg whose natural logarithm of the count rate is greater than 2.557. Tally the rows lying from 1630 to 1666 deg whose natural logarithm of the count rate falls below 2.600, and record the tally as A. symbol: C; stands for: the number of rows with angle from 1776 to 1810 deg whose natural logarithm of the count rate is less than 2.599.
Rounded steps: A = 3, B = 6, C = 7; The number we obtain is 1.4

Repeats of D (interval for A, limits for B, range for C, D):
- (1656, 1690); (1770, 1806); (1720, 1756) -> 0.4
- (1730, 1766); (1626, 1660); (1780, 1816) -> 1.2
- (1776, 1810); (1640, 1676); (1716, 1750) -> 0.0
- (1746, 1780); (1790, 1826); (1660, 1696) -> 0.3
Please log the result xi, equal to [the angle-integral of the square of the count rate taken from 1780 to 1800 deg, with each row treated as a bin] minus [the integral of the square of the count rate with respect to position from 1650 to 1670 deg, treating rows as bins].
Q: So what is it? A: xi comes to -603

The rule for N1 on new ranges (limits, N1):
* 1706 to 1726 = 1.7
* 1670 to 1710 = 1.8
